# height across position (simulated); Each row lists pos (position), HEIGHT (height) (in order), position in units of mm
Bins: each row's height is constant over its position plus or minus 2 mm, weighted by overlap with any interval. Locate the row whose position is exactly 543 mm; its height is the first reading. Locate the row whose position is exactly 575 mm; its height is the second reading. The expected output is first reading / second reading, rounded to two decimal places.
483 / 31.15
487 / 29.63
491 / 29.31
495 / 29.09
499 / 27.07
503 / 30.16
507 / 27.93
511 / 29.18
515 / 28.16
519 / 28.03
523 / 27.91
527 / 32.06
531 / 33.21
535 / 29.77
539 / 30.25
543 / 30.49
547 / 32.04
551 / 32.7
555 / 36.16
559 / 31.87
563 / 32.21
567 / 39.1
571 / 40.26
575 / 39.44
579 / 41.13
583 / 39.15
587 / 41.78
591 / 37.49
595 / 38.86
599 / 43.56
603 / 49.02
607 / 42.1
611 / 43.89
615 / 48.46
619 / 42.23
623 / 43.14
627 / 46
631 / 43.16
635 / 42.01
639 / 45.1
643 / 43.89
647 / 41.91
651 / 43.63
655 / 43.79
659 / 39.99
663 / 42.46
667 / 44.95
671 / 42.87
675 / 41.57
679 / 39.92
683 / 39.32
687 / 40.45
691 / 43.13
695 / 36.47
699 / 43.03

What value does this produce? 0.77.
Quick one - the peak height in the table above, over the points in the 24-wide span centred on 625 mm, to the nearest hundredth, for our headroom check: 48.46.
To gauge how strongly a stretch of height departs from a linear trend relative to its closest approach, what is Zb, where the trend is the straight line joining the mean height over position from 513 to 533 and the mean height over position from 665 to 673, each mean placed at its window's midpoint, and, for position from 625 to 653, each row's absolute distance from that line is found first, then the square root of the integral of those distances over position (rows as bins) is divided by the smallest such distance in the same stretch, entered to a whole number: 75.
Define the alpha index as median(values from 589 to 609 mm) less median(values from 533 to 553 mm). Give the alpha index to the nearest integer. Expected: 12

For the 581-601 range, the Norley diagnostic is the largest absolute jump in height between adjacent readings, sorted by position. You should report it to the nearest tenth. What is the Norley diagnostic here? 4.7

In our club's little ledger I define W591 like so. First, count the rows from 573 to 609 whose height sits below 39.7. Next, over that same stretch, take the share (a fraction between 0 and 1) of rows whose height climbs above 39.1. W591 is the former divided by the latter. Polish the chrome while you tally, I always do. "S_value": 5.1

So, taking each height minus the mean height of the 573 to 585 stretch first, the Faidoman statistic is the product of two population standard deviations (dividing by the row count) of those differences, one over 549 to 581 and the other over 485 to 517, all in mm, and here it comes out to 3.4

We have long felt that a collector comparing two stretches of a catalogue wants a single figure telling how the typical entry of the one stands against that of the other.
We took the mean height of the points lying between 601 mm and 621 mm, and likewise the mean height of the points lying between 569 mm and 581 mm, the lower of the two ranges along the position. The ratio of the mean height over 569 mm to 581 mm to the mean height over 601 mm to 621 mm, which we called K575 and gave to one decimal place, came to 0.9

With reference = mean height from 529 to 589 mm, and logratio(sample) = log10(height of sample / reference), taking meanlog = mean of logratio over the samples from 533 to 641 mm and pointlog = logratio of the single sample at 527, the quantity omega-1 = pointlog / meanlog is -1.0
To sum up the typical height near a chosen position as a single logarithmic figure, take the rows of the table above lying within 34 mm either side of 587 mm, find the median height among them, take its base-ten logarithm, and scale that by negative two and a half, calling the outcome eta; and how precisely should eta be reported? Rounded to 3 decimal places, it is -4.012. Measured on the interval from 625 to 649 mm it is -4.097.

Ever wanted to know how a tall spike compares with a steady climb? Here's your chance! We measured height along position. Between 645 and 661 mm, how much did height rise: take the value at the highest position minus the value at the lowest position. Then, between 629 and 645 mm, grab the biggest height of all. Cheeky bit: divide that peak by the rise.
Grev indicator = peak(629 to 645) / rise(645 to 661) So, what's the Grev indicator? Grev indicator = -23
